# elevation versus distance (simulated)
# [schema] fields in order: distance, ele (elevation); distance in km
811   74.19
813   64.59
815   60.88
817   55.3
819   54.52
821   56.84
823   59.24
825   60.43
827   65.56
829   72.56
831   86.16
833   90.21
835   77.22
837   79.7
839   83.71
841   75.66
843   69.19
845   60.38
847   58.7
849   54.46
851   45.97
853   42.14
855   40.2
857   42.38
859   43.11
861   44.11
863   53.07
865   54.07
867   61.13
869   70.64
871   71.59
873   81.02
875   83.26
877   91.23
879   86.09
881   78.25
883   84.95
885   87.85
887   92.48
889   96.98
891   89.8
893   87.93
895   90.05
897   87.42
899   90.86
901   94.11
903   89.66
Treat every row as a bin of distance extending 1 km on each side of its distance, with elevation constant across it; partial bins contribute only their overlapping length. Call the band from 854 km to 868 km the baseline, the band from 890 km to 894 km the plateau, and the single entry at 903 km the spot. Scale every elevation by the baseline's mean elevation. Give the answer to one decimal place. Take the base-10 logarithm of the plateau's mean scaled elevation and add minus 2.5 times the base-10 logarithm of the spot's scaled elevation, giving -0.4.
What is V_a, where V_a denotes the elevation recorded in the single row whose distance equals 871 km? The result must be 71.59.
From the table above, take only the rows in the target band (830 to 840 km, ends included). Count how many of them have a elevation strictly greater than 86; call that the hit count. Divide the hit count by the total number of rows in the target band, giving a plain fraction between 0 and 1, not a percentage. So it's 0.40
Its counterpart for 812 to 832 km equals 0.10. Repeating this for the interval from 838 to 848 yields 0.00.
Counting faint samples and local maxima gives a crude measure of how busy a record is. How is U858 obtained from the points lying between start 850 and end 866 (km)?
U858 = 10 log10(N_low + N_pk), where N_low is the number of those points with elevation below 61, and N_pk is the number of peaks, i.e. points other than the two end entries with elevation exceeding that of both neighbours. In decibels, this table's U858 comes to 9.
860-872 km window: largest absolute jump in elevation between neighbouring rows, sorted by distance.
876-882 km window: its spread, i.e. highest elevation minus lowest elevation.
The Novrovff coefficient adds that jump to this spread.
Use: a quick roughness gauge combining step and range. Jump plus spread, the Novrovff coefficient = 22.5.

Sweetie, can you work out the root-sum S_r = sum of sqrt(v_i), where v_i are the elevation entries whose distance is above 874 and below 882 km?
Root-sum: 37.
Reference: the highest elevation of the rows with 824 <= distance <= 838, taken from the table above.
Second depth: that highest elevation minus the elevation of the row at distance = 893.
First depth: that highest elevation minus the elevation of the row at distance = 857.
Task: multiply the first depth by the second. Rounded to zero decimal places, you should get 109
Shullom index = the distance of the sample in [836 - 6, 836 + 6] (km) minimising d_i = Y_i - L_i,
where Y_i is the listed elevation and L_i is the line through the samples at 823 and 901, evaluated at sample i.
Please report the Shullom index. 841 km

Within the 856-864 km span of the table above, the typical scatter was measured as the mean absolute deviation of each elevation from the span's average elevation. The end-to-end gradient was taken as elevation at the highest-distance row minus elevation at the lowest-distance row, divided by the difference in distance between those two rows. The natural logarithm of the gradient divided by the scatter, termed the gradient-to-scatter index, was -0.7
